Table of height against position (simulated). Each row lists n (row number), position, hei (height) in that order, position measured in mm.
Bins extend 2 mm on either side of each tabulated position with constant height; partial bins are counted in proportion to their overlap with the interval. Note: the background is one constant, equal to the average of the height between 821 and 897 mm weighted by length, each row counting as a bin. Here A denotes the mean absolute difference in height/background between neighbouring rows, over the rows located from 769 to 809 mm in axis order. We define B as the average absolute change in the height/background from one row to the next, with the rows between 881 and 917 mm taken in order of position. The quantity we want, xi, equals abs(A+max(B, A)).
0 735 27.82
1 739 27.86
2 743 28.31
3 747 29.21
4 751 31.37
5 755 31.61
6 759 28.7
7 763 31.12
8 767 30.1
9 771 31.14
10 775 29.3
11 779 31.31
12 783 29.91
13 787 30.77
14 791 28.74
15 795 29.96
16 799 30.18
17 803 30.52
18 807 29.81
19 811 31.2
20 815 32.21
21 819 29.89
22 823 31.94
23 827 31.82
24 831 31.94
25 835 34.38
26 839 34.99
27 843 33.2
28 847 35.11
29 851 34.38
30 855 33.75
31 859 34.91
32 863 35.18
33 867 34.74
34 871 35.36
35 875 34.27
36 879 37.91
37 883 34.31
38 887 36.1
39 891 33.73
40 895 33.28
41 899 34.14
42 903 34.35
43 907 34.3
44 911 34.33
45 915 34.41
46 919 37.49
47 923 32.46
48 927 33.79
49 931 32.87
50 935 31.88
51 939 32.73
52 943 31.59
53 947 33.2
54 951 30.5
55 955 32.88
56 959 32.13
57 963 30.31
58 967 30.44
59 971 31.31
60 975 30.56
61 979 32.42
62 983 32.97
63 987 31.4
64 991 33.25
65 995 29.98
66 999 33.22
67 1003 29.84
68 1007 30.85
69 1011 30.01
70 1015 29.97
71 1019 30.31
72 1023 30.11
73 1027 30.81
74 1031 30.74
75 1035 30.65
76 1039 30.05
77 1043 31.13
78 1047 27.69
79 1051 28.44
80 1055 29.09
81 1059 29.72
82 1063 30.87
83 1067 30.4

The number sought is 0.069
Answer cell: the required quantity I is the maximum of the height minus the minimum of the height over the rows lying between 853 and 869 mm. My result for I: 1.4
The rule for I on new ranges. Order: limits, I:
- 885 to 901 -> 2.8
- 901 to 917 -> 0.1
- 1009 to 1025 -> 0.3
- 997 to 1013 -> 3.4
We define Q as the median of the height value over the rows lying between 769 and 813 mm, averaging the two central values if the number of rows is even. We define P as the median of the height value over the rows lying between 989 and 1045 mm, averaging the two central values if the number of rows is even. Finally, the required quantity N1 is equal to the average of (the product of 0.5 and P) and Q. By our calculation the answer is 22.7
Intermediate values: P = 30.5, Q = 30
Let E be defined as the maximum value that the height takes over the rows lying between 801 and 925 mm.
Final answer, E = 37.91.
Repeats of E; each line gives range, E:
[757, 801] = 31.31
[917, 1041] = 37.49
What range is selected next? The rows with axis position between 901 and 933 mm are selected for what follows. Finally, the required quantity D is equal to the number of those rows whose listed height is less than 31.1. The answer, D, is 0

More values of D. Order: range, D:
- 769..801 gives 6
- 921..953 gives 1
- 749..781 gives 3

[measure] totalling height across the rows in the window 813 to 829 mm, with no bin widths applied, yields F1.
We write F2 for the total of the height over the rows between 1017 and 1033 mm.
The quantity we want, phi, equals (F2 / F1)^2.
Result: 0.94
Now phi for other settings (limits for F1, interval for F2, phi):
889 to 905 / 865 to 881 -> 1.10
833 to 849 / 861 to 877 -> 1.03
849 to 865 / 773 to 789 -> 0.77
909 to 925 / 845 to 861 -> 0.99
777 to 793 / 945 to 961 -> 1.14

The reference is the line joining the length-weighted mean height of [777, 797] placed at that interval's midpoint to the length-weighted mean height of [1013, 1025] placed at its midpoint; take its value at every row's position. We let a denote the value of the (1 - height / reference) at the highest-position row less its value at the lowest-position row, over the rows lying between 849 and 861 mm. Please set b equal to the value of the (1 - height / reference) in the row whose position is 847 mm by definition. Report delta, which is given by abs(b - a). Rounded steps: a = -0.018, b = -0.17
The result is 0.147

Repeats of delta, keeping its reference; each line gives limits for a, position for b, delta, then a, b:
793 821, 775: 0.026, 0.002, 0.03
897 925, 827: 0.112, 0.056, -0.06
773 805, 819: 0.049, -0.041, 0.01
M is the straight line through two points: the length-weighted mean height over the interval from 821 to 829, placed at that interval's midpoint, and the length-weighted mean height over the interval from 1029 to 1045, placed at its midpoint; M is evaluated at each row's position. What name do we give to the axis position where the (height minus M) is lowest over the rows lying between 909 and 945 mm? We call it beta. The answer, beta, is 943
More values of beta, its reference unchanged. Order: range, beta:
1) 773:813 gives 791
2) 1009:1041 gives 1015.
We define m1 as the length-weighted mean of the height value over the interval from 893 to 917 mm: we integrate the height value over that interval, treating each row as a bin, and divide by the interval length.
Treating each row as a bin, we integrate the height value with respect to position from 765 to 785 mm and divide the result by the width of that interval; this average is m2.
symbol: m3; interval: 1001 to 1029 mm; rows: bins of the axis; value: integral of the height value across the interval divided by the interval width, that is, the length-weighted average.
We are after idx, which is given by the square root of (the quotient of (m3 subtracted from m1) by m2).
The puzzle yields 0.36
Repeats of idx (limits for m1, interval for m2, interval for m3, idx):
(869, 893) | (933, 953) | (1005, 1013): 0.39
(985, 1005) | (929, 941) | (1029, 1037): 0.16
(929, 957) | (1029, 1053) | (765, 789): 0.25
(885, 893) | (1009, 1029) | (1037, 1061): 0.43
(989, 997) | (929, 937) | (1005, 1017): 0.20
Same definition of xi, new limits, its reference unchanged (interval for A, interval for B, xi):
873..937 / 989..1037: 0.095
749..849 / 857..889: 0.087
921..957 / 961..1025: 0.087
